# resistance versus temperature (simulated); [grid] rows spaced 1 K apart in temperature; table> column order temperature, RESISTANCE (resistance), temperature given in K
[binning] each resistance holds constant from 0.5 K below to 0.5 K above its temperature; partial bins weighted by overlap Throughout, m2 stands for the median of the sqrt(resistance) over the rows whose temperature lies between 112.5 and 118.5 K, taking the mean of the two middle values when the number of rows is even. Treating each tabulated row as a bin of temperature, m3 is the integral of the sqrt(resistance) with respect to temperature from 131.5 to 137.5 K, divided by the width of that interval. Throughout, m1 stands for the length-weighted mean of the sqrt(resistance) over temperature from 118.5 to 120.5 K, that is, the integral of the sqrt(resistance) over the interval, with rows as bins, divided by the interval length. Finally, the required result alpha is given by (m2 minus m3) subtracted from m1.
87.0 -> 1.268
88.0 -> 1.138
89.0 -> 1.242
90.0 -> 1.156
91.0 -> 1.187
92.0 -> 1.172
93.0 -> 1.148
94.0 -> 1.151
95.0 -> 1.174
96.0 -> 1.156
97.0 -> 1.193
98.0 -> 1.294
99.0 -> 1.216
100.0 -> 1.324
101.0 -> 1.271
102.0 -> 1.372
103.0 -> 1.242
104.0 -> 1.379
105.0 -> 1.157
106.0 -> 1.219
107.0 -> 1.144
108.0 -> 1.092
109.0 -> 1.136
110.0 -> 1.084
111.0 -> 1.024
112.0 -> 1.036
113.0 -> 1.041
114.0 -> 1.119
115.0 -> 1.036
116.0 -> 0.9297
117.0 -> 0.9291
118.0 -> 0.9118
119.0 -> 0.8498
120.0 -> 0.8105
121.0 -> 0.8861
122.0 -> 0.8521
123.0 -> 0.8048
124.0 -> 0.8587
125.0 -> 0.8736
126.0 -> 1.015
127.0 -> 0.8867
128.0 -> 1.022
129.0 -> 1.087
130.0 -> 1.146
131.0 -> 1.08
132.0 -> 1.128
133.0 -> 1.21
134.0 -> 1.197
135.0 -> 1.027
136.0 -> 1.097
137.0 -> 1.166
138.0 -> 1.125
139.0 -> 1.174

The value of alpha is 0.99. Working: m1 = 0.91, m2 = 0.99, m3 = 1.07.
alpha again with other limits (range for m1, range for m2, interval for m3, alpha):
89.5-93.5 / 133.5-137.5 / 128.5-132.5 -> 1.07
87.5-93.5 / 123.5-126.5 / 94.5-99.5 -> 1.25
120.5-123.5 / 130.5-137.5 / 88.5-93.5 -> 0.95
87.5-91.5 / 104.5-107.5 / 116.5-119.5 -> 0.96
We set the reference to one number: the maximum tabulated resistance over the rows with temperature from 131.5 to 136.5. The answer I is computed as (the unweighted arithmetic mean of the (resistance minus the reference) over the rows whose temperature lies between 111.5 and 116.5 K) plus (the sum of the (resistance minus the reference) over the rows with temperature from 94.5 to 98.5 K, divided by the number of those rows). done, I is -0.18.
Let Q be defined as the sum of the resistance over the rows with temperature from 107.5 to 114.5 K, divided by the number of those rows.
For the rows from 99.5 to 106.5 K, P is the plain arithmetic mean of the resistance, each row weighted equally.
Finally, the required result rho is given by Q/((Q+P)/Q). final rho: 0.5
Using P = 1.28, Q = 1.1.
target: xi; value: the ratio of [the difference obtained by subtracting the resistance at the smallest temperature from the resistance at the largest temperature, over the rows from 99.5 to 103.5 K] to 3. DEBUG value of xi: -0.027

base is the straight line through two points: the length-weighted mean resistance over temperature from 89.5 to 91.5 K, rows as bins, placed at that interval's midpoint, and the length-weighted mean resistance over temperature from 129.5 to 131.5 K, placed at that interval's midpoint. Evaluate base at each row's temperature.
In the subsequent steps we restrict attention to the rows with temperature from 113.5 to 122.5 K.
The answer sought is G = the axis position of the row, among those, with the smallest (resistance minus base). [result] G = 120.0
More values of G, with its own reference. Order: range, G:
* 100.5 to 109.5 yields 108.0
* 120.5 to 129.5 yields 123.0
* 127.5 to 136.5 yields 128.0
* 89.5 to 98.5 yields 93.0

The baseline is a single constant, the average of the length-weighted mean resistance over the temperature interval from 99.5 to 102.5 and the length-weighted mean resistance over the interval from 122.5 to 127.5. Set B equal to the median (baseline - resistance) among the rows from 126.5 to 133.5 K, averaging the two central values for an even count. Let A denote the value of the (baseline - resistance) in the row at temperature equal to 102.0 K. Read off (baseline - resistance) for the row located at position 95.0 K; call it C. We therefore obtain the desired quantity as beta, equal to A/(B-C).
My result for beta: -3.1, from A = -0.3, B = 0.02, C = -0.07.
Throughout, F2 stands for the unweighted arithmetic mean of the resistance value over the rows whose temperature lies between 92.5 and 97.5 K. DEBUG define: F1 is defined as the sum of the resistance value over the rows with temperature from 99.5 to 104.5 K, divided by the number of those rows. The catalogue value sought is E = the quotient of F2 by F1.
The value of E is 0.88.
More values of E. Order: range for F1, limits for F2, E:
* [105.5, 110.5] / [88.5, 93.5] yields 1.04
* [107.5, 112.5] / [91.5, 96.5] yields 1.08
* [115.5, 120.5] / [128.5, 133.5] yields 1.28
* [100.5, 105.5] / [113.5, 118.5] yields 0.77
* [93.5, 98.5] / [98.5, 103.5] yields 1.08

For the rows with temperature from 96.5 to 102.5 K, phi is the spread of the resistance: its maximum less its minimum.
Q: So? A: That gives 0.18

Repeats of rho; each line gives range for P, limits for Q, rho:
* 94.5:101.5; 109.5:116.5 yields 0.5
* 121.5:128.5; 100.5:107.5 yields 0.7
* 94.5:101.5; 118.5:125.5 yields 0.3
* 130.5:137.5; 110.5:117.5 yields 0.5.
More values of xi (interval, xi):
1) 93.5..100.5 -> 0.058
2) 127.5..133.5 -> 0.063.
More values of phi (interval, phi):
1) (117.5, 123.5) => 0.11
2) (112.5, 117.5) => 0.19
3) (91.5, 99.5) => 0.15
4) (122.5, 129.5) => 0.28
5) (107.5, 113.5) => 0.11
